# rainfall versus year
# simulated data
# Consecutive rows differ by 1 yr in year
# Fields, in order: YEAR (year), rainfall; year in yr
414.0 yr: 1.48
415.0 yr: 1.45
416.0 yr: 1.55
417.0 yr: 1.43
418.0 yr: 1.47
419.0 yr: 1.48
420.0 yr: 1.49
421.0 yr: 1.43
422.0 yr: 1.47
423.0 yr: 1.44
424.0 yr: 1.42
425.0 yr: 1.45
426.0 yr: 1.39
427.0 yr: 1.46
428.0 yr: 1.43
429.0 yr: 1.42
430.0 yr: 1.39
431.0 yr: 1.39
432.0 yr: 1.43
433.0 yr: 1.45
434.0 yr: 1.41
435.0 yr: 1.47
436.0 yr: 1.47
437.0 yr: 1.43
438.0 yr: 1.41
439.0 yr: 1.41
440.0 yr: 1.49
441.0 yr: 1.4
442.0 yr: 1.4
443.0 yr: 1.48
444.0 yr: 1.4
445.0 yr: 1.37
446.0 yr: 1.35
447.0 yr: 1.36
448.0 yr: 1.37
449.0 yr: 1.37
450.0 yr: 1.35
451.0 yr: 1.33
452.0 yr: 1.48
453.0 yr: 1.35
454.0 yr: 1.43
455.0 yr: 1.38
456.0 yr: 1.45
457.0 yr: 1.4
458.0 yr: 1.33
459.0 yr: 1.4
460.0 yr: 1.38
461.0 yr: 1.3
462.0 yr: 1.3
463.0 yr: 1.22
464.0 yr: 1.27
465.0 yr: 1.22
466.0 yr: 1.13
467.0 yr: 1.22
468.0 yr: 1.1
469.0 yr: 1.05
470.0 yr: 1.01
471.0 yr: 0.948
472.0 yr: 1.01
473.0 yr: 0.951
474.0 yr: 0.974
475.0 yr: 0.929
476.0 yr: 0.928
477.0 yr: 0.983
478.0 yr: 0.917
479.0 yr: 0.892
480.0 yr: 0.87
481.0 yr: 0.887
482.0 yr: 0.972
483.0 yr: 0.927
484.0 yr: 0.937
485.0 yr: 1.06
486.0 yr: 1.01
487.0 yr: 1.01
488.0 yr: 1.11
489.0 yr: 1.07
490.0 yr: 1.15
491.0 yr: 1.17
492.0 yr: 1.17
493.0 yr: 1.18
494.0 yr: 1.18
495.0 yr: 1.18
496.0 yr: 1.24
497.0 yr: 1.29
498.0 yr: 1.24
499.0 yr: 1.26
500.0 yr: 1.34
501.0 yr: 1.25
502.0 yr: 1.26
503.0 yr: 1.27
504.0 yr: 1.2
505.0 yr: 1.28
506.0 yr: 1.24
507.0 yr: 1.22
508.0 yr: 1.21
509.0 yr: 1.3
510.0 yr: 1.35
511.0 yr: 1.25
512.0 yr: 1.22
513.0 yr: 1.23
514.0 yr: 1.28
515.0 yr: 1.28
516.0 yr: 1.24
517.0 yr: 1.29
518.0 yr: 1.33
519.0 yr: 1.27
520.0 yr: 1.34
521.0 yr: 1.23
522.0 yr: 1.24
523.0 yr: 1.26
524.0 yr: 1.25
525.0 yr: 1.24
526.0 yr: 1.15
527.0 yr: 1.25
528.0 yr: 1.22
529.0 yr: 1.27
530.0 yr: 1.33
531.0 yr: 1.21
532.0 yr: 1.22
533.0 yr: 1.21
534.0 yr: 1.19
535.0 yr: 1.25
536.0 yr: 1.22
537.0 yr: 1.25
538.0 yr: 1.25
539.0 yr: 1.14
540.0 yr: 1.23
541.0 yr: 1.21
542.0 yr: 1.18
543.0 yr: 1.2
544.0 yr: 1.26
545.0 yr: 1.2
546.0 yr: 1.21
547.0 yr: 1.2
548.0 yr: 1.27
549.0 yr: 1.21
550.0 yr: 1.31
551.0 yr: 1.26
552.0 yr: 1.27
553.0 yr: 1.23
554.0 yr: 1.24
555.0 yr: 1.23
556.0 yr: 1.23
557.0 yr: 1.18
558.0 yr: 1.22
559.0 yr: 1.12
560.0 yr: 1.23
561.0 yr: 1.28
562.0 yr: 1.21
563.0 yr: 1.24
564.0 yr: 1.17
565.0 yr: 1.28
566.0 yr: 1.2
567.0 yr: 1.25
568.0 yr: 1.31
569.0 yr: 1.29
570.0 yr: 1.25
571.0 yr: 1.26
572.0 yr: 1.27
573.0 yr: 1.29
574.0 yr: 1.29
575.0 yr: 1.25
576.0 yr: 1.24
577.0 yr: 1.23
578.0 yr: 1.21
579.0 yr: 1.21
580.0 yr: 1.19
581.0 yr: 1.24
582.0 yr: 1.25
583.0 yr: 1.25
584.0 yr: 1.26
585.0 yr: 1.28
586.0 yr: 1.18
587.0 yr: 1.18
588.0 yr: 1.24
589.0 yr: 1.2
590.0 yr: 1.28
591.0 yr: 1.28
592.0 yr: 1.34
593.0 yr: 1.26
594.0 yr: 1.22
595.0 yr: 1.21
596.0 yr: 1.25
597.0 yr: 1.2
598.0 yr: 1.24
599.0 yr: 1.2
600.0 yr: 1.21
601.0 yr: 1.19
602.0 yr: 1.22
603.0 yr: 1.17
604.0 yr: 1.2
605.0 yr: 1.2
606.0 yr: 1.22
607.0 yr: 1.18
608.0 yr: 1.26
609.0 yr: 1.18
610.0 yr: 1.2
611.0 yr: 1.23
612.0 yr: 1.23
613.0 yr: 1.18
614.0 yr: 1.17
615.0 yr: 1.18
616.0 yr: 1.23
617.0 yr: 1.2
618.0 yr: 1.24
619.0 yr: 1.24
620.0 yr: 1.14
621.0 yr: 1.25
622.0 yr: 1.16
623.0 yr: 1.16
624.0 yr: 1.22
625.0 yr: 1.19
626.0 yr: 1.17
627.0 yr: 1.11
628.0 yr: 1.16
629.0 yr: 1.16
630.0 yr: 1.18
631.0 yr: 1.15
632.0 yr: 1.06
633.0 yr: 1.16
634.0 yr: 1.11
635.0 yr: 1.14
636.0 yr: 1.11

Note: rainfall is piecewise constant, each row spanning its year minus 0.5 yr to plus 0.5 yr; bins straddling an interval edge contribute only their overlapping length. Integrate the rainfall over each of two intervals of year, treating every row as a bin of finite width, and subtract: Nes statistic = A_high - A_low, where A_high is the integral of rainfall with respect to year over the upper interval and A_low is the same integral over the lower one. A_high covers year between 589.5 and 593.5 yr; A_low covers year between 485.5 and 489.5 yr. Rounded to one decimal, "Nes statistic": 1.0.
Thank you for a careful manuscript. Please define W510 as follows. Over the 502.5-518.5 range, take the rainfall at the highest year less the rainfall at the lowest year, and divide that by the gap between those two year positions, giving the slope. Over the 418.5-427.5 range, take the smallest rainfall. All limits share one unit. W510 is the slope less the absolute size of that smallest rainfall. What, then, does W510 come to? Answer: -1.4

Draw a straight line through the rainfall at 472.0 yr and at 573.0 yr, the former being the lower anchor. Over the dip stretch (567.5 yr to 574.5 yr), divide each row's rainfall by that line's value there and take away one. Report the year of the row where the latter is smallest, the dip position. 570.0 yr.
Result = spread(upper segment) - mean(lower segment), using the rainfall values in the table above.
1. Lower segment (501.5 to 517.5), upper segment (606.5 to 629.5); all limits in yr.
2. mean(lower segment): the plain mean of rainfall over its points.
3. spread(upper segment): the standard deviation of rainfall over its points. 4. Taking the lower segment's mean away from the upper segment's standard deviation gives -1.22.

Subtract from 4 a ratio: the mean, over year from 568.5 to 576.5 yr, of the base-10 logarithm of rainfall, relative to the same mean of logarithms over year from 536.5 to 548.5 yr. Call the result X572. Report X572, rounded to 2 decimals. 2.79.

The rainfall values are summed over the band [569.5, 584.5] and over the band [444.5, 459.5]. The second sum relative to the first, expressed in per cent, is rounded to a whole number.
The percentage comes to 111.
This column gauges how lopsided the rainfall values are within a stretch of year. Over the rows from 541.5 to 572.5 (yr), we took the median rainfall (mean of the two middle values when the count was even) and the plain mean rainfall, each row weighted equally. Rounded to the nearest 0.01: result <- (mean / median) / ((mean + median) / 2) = 0.81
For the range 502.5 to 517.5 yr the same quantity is 0.80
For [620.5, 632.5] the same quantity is 0.86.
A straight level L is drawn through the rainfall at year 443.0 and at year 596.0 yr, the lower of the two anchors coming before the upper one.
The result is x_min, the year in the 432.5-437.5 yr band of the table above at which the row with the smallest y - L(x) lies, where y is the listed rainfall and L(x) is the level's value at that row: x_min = 434.0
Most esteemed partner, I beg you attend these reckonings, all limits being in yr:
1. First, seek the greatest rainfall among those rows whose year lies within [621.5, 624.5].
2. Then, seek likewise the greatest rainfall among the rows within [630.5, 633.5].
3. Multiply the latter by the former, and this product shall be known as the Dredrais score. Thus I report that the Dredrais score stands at 1.4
